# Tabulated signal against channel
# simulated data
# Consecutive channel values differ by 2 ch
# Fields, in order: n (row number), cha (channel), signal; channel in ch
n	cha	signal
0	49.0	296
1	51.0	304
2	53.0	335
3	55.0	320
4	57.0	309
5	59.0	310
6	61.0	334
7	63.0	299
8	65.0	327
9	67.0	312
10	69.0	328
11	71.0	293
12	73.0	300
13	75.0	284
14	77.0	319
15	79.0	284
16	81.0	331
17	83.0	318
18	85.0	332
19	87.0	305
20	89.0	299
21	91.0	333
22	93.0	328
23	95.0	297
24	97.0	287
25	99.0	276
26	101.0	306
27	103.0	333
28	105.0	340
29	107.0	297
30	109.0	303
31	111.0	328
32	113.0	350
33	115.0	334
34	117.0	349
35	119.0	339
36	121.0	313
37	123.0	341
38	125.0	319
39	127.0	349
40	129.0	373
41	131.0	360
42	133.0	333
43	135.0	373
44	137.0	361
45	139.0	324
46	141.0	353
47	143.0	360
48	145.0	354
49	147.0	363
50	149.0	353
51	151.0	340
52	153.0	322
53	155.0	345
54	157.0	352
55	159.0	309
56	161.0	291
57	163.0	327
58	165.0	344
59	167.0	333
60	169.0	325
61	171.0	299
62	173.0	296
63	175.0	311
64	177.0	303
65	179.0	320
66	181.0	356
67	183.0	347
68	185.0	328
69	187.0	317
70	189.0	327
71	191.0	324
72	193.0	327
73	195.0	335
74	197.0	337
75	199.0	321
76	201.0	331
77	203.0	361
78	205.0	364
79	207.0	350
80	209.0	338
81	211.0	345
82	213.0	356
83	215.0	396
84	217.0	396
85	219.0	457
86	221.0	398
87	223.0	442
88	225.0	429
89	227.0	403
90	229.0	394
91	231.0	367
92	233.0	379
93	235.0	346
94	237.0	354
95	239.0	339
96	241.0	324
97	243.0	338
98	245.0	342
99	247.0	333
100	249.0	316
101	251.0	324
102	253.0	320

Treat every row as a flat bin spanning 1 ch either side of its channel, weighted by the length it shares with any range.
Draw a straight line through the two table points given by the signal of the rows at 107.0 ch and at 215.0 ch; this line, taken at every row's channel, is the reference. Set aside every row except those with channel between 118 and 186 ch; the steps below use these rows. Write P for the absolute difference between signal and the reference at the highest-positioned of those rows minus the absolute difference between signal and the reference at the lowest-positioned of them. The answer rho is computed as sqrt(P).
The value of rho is 3.1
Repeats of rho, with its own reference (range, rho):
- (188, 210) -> 2.7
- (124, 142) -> 4.4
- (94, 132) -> 5.5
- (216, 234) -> 5.6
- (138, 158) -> 2.6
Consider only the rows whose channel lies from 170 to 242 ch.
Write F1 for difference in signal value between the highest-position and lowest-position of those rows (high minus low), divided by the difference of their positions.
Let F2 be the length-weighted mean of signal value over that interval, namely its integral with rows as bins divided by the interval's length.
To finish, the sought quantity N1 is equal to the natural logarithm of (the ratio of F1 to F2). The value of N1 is -6.9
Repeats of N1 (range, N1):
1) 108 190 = -7.0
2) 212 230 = -5.1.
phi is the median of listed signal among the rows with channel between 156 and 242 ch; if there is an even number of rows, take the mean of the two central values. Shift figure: 339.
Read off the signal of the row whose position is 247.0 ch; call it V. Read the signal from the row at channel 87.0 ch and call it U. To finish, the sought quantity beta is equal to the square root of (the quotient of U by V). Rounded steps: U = 305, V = 333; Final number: 0.96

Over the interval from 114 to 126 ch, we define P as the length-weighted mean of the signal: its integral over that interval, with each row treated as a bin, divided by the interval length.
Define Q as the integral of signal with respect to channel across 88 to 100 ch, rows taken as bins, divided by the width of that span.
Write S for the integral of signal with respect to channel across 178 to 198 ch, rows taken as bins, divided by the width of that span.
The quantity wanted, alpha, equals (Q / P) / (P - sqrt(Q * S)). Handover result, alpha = 0.06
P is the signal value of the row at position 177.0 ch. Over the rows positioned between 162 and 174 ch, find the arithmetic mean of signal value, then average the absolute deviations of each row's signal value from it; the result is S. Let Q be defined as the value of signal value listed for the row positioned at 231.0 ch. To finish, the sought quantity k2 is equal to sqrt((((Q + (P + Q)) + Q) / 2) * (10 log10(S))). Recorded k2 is 91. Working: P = 303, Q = 367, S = 15.4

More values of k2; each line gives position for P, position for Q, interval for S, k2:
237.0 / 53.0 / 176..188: 90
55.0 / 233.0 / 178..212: 89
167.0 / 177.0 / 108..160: 86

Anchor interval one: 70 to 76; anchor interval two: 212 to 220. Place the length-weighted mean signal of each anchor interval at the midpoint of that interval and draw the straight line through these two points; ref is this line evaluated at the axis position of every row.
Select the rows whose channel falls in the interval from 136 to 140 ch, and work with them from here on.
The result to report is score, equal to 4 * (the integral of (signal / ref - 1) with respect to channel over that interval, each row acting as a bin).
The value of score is 0.0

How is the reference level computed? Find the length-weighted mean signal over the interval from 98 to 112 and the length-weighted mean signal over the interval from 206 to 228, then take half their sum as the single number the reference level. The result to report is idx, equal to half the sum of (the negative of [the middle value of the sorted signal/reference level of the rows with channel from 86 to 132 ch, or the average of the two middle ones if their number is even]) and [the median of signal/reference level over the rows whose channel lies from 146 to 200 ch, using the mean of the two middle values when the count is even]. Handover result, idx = -0.001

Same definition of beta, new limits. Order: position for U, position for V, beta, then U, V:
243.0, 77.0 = 1.03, 338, 319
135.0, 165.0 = 1.04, 373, 344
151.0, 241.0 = 1.02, 340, 324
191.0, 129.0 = 0.93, 324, 373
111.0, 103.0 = 0.99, 328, 333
